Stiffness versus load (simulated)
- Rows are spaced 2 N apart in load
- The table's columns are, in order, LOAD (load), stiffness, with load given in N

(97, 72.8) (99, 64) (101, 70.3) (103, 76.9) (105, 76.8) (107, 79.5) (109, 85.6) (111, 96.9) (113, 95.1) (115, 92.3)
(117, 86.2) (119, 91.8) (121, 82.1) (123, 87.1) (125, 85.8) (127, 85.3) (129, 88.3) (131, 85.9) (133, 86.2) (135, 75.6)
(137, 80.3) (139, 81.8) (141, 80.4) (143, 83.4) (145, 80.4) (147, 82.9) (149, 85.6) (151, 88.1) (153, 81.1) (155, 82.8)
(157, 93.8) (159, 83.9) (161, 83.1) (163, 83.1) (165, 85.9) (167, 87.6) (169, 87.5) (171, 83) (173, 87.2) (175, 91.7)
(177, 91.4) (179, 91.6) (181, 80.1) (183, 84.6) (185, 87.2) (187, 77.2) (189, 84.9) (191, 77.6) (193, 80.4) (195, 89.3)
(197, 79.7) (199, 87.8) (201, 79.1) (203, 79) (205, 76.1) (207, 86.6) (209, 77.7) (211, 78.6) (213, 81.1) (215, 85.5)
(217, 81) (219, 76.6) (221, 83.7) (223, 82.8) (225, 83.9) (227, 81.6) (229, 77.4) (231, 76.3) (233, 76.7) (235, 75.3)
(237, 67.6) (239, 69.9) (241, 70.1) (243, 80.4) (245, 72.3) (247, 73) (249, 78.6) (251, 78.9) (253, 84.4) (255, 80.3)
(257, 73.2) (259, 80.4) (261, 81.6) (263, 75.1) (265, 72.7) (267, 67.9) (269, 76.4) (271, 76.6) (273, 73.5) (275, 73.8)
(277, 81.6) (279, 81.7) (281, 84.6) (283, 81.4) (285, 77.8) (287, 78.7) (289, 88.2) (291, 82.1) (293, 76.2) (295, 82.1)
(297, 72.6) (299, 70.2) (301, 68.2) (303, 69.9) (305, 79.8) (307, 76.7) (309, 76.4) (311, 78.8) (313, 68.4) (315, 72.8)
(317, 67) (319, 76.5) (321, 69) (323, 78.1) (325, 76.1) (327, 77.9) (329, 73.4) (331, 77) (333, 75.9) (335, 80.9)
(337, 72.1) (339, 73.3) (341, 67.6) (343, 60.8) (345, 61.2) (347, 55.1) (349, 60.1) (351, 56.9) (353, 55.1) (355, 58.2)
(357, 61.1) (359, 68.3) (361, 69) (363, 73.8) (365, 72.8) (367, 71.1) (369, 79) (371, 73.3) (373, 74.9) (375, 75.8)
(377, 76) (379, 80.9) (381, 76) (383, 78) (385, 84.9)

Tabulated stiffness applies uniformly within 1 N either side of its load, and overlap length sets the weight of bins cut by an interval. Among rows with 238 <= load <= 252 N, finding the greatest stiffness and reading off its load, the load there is 243 N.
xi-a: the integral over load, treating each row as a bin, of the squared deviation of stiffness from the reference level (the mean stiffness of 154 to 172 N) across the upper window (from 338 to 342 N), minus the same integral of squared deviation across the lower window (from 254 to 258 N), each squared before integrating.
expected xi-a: 589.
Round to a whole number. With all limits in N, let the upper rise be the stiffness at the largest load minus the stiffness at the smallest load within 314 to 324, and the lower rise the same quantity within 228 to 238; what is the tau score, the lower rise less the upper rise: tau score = -15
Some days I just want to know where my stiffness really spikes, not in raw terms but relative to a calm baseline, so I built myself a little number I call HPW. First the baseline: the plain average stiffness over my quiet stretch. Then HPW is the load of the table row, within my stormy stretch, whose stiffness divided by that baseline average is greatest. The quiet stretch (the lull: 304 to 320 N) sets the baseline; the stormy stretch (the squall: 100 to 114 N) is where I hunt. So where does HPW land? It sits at 111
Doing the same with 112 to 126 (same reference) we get 113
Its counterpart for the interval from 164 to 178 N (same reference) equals 175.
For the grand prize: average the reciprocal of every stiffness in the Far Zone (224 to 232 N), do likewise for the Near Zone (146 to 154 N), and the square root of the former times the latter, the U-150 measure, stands 0.0122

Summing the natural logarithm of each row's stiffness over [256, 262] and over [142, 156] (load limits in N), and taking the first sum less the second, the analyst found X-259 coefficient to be -18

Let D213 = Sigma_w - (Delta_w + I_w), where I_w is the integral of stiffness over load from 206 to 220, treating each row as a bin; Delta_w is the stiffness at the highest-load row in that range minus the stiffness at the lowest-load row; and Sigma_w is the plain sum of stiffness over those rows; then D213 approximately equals -557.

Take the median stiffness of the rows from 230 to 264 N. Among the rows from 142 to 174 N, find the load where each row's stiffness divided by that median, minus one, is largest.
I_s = 157 N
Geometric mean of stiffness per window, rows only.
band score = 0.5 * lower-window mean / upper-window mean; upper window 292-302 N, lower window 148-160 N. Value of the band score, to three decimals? 0.582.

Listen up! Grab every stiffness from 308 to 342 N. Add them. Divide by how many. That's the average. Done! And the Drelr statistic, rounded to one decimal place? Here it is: 74.2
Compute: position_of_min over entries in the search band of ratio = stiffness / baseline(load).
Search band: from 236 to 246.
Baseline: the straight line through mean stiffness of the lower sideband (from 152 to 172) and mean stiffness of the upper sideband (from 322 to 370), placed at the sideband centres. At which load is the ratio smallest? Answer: 237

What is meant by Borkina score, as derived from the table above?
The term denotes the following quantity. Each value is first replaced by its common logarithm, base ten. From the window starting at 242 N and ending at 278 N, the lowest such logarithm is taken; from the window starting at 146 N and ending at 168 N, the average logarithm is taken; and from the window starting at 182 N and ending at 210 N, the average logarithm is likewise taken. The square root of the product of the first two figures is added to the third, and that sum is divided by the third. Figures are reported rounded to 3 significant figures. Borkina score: 1.98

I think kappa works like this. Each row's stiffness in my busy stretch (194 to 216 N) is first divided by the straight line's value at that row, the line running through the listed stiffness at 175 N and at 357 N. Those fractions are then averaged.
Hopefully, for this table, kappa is 0.94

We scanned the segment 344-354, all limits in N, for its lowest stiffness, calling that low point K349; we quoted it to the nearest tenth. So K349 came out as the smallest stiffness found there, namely 55.1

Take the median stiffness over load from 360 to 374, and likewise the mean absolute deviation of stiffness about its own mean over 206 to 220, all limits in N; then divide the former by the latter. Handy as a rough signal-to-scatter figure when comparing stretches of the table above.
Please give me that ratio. 25.3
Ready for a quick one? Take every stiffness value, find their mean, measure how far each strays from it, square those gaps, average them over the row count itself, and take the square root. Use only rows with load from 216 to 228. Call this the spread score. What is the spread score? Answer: 2.5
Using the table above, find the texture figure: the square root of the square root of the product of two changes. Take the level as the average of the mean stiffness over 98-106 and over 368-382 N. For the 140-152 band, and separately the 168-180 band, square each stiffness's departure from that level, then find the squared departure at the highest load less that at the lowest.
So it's 12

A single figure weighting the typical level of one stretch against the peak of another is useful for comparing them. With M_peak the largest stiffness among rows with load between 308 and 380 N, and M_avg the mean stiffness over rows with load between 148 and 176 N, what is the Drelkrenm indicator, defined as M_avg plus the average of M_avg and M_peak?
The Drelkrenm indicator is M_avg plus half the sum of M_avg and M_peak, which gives 169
